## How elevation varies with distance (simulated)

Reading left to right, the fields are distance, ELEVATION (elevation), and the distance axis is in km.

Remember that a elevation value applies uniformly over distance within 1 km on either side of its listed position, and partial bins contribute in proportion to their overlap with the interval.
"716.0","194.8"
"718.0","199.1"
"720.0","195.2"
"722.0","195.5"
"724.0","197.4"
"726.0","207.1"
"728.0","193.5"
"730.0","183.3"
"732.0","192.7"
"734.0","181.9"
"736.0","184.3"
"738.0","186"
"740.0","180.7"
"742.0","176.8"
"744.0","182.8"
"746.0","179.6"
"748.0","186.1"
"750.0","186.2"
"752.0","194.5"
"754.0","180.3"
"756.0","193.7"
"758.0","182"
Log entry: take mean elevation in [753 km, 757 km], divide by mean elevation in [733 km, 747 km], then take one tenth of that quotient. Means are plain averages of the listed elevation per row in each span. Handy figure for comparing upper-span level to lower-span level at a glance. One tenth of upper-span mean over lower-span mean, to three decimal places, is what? 0.103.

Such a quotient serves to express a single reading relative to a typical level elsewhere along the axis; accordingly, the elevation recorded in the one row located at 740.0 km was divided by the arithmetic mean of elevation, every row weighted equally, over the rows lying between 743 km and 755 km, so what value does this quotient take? 0.98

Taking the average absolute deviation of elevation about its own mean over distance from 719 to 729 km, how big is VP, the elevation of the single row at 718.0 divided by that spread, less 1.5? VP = 52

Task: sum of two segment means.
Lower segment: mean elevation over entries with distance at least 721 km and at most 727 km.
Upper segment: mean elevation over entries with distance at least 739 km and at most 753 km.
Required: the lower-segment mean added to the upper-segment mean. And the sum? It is 384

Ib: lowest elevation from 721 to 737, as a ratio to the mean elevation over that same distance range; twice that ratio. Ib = 1.90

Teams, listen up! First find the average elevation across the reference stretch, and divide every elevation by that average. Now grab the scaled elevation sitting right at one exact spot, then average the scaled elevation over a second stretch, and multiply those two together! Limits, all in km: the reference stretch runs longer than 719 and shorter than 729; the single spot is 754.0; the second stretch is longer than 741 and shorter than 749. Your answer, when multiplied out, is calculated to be 0.836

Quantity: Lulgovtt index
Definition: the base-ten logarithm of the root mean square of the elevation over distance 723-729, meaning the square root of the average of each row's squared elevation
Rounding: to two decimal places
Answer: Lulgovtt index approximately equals 2.30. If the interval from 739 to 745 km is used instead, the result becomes 2.26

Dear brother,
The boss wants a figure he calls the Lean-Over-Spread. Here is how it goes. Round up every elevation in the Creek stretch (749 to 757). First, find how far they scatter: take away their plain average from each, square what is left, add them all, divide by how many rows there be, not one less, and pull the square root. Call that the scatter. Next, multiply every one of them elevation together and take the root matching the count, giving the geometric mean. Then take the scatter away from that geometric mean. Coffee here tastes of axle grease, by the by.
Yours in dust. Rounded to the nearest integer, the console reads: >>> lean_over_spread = 183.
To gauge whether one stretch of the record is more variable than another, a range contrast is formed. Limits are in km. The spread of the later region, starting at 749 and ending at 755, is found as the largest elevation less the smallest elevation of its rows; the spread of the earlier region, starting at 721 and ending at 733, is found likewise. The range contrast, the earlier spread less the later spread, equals 10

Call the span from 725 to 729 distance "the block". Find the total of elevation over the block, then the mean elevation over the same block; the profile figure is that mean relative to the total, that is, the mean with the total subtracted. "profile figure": -200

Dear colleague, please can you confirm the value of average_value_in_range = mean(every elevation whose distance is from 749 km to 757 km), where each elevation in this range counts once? 189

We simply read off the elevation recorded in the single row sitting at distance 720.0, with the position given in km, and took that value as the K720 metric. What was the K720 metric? 195.2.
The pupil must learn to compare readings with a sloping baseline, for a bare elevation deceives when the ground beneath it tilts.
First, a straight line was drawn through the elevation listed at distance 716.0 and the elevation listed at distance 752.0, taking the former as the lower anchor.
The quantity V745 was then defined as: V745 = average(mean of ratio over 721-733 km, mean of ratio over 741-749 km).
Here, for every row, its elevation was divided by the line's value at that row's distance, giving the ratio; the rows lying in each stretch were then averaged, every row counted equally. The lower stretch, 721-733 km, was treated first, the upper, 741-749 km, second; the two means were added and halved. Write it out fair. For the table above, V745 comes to 0.967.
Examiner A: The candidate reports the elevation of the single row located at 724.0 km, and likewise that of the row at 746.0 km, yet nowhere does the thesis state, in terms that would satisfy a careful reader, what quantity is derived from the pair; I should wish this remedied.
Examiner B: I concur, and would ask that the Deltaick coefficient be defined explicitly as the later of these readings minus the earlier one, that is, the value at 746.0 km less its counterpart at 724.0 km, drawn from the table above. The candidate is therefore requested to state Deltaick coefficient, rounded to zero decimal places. -18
